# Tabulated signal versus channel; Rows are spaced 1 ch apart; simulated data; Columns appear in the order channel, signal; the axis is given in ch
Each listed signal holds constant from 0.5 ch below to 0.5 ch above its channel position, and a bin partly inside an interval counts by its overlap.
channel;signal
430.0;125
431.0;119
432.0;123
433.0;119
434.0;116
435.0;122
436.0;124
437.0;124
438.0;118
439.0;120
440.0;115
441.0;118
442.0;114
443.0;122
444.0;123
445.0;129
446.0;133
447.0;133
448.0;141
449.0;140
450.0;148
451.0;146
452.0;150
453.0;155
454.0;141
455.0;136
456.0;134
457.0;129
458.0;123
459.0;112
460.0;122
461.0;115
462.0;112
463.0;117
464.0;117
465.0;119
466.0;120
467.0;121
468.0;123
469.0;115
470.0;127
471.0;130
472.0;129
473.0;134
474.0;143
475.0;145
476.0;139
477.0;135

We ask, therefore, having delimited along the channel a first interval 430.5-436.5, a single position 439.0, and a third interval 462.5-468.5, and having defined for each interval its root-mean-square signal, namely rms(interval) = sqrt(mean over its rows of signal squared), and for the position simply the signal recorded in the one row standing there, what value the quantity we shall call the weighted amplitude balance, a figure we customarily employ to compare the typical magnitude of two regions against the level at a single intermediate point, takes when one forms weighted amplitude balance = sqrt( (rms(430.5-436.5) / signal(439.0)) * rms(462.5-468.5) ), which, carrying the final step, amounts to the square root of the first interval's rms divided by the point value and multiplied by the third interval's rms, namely 11.0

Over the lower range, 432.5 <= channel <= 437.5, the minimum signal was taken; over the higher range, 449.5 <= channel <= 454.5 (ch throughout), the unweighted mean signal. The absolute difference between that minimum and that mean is 32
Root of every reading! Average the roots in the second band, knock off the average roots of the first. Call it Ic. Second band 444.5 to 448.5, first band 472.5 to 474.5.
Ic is -0.2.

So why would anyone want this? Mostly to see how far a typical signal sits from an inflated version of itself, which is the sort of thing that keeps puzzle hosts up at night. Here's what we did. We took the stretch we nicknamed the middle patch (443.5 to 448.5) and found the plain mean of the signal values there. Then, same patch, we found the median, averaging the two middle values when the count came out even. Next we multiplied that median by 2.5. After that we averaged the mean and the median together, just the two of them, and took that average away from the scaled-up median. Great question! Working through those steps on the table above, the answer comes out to 200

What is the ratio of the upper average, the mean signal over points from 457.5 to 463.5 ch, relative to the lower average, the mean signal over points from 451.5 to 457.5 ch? 0.83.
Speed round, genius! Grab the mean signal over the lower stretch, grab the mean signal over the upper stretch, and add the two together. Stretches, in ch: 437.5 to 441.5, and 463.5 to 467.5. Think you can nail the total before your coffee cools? 237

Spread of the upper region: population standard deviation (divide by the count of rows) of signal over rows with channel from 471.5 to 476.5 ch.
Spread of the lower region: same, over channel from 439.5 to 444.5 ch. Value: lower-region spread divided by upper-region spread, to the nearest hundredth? 0.62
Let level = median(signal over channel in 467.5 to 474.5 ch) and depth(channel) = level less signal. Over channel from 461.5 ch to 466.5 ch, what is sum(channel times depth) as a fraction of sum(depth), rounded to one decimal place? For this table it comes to 463.7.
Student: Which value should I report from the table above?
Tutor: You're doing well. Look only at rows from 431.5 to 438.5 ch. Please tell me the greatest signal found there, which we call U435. 124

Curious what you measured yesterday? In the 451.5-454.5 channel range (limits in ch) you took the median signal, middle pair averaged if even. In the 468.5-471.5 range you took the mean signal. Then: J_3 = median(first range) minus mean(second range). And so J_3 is 26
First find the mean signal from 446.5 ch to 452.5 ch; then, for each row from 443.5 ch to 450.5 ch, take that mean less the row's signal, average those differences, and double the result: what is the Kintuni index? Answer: 15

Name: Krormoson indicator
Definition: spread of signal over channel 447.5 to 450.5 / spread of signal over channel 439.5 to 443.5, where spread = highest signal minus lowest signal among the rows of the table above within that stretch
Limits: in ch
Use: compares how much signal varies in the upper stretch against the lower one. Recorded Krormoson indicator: 1.0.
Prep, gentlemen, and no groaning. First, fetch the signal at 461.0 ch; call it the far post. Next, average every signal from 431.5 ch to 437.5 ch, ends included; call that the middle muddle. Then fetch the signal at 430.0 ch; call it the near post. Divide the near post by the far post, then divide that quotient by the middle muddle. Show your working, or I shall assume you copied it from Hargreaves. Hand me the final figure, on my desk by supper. 0.0090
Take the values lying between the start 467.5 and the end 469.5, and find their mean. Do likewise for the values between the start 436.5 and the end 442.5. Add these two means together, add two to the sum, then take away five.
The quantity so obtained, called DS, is 234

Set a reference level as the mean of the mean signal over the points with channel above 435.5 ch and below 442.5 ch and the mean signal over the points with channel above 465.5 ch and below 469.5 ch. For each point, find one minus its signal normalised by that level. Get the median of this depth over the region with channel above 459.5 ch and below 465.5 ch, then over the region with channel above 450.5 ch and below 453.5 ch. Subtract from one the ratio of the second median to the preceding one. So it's 14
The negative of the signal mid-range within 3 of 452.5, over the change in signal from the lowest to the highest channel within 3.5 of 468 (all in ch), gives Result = -13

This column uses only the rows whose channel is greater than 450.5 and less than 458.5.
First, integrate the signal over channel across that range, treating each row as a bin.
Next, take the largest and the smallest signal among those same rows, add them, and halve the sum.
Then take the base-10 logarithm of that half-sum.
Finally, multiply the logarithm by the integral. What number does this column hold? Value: 2387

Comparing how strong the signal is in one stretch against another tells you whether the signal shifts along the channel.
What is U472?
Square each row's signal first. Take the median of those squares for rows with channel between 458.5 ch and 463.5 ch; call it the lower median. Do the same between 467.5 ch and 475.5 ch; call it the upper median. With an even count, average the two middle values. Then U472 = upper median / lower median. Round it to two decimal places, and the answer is 1.27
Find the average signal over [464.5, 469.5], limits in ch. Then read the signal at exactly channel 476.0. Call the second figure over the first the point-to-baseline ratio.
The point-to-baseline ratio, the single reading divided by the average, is 1.16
